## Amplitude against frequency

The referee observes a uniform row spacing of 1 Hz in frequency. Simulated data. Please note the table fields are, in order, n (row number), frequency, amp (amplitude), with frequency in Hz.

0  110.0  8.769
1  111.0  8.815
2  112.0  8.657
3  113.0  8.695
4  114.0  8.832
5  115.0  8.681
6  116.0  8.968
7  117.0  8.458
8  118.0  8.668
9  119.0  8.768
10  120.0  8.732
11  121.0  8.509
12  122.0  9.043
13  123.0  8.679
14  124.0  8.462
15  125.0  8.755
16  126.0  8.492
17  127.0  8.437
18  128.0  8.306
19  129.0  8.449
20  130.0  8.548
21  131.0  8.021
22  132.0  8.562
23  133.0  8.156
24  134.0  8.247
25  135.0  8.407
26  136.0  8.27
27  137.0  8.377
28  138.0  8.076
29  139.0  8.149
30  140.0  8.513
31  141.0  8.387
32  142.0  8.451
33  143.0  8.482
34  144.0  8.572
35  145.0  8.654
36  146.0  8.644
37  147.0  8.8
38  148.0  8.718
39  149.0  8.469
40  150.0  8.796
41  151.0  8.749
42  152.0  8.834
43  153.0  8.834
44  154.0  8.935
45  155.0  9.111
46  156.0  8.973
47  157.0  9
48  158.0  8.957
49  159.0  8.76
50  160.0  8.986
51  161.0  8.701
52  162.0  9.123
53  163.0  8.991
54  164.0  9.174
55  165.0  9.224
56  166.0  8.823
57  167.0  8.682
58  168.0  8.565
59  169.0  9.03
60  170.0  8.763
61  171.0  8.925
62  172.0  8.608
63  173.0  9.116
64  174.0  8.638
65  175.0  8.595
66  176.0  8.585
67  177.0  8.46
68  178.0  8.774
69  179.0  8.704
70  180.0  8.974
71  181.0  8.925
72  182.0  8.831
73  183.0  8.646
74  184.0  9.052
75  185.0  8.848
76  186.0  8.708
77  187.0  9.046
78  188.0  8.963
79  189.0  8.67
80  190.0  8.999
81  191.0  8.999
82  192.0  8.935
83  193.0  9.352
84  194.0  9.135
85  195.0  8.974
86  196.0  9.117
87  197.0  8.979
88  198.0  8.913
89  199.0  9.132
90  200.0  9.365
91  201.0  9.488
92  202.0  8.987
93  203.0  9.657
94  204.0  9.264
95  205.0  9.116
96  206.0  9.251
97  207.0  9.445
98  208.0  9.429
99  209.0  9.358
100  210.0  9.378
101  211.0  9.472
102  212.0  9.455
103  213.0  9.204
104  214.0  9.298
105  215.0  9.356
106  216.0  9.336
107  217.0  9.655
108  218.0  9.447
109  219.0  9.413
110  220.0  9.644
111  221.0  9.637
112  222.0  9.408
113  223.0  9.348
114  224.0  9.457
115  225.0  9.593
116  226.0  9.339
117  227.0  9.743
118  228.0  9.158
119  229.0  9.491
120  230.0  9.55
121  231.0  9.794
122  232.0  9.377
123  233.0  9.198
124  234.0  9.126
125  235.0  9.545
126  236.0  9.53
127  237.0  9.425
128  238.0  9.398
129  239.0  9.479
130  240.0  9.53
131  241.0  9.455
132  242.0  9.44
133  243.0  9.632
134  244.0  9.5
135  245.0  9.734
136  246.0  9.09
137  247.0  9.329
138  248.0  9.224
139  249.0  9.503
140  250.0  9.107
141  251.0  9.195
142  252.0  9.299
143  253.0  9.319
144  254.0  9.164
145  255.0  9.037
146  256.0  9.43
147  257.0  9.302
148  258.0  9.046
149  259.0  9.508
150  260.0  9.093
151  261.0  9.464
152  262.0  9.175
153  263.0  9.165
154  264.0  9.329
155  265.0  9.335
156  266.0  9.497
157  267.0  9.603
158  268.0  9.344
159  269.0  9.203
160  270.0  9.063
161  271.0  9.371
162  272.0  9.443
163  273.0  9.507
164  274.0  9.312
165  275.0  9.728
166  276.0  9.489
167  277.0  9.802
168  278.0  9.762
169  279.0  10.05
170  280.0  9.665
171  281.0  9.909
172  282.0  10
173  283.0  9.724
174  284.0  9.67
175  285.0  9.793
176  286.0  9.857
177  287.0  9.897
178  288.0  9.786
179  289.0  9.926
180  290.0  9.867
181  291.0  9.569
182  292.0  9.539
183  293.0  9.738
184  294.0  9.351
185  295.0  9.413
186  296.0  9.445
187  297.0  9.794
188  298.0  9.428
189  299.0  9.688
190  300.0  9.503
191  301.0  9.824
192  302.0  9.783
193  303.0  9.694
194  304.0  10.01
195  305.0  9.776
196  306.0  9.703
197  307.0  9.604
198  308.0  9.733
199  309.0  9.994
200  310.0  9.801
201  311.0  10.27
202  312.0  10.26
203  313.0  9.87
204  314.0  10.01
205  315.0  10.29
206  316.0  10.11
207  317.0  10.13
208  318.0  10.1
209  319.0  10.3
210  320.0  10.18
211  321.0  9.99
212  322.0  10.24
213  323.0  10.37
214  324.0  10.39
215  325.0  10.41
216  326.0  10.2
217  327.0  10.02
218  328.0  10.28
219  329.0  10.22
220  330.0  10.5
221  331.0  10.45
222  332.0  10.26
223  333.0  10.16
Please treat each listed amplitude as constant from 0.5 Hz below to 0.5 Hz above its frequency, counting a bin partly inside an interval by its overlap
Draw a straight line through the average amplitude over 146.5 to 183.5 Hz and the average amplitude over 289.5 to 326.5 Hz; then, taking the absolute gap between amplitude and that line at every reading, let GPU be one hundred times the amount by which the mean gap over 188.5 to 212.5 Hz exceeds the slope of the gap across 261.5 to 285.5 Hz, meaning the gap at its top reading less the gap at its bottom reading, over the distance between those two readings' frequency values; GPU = 20.0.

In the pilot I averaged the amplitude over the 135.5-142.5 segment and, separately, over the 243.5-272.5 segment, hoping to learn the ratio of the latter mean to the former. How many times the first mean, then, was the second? 1.12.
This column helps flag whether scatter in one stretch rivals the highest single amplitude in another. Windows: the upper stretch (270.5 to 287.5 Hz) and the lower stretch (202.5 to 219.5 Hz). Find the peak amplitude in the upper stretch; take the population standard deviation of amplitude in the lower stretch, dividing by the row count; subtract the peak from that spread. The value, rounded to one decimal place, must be -9.9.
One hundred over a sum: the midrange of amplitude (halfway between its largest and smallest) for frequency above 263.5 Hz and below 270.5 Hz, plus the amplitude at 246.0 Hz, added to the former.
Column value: 5.43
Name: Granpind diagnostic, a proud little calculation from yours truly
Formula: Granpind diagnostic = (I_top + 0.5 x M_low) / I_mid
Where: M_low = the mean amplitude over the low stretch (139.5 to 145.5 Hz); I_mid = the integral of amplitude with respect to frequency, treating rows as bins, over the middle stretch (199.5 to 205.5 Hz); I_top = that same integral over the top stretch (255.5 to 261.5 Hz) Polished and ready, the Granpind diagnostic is 1.08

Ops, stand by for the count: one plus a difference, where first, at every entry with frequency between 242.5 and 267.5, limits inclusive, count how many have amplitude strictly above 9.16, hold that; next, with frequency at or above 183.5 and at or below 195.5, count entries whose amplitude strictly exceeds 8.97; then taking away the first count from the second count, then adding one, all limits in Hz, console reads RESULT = -12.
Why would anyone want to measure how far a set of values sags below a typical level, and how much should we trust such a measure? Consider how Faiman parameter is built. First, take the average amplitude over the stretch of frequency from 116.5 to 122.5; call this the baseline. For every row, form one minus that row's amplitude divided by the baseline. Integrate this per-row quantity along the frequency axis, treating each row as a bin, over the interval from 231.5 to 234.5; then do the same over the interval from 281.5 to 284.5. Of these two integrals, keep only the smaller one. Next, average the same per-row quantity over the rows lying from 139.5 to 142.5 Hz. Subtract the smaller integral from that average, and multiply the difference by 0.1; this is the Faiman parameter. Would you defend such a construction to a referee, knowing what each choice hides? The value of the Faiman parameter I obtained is 0.041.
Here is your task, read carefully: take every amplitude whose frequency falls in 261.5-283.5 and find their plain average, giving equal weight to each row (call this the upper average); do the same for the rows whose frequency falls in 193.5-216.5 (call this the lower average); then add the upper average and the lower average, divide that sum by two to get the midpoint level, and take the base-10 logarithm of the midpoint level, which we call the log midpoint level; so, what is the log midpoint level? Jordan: 0.973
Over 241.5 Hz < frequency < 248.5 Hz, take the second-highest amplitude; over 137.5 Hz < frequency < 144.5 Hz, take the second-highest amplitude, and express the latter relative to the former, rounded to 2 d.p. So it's 0.88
